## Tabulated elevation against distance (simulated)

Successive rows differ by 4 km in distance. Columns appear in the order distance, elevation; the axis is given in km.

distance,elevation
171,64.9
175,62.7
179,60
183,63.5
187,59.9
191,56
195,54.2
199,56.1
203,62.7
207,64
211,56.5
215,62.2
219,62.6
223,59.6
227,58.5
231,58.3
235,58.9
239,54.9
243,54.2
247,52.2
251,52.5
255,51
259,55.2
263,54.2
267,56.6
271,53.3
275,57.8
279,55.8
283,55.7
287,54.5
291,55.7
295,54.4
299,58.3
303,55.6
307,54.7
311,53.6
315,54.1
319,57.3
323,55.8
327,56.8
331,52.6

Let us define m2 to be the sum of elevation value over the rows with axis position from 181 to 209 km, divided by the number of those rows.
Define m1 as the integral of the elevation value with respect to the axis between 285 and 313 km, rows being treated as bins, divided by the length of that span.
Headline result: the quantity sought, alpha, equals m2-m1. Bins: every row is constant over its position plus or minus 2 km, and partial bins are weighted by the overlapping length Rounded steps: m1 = 55.3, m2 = 59.5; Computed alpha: 4.2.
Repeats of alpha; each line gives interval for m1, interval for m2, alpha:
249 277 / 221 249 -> 2.3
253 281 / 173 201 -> 4.1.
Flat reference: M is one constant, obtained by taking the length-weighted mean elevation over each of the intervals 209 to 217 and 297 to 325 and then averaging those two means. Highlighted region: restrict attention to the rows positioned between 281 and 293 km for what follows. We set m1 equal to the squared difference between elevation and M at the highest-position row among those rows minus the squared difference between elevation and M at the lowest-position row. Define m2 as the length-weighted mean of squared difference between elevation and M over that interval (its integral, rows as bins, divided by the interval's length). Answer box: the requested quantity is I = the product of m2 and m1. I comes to 0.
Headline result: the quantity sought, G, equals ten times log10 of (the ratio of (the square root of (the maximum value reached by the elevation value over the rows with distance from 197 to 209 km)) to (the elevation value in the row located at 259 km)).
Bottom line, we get -8.39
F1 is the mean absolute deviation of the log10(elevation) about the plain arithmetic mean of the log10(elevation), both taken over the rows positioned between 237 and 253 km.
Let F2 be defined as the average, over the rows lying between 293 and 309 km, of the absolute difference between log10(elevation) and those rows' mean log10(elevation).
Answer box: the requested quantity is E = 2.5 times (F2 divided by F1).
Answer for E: 2.74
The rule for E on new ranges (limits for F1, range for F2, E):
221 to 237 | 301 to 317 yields 4.13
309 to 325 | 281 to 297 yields 1.16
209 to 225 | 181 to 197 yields 3.89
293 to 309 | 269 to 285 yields 2.37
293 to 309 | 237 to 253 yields 2.28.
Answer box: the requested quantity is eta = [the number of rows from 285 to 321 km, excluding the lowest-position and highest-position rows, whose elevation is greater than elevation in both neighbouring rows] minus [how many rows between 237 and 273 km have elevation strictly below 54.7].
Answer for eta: -4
